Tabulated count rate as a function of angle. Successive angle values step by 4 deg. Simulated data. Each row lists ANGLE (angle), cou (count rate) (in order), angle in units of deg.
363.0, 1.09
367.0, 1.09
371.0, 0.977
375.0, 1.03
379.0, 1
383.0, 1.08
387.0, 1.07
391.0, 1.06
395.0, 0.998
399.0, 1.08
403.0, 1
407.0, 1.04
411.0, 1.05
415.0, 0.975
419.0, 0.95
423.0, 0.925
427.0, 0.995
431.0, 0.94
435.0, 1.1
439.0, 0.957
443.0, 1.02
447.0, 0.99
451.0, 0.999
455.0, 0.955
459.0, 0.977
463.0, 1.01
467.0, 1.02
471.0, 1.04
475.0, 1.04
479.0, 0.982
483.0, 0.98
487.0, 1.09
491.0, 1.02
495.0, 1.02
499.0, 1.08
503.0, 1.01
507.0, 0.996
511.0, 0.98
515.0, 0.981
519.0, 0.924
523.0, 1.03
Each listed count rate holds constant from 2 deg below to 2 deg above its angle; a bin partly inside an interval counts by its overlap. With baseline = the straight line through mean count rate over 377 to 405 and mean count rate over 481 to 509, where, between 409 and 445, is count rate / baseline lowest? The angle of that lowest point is 423.0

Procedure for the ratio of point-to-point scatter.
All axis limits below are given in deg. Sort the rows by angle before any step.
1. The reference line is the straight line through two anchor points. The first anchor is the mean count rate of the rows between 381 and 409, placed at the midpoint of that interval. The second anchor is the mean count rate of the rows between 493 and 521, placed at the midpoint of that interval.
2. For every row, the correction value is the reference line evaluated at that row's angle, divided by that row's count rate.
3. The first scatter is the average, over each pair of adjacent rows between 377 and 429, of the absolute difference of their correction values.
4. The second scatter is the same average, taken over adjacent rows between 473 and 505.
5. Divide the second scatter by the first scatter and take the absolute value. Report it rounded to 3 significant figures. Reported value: 1.03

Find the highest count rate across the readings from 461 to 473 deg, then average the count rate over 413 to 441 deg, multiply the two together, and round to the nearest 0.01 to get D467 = 1.02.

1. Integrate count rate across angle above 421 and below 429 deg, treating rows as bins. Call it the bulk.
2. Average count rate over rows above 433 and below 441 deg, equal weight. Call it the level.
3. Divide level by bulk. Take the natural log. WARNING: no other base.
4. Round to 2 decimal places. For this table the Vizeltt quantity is -2.01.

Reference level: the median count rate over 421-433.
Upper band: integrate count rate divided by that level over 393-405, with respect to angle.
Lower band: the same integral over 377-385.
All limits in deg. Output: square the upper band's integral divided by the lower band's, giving 2.2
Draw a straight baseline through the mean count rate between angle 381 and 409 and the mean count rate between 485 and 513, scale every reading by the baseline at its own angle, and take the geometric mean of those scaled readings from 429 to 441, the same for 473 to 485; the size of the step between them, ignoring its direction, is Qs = 0.01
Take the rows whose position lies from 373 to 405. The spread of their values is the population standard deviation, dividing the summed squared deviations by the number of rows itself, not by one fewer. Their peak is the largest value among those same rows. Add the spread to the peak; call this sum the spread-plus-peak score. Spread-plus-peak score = 1.11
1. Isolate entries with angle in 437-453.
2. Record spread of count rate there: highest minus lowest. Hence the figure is 0.06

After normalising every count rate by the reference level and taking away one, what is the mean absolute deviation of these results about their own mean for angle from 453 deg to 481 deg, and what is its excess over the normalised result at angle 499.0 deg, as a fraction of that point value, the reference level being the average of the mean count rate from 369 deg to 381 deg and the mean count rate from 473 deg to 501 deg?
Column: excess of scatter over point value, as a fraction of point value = -0.6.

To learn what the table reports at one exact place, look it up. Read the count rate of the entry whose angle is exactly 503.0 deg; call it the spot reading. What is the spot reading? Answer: 1.01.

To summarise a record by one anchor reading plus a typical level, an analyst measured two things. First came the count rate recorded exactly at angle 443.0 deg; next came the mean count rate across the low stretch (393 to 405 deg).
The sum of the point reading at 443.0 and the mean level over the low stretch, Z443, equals 2.05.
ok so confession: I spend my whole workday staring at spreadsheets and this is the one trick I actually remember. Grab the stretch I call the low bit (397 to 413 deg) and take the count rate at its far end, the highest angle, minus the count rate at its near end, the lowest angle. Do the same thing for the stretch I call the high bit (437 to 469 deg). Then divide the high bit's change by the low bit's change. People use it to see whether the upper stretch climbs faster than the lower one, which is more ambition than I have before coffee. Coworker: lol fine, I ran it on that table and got -2.1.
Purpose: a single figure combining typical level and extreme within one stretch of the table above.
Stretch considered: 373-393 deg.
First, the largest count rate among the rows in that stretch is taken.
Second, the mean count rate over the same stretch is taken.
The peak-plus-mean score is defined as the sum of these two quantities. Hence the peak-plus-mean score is 2.13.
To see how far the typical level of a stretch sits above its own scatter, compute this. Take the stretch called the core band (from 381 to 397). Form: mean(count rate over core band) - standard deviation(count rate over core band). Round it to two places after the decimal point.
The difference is 1.02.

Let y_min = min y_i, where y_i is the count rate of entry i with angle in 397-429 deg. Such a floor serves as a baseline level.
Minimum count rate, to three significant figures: 0.925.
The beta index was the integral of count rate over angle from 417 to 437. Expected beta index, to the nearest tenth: 19.6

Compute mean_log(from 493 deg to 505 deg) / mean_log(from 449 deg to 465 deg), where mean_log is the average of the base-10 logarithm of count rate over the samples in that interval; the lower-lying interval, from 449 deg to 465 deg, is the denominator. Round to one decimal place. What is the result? -2.4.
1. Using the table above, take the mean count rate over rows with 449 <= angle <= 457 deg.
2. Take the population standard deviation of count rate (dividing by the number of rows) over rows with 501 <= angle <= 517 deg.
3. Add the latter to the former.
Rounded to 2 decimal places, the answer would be 0.99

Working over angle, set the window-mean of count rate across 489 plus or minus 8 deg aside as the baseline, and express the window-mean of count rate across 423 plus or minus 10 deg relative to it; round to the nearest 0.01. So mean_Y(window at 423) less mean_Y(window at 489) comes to -0.07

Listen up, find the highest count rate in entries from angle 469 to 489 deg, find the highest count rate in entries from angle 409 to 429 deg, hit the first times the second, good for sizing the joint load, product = 1.14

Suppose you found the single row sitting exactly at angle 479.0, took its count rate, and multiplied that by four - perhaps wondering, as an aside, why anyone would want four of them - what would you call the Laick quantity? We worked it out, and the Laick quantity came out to 3.93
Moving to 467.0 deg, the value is 4.08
